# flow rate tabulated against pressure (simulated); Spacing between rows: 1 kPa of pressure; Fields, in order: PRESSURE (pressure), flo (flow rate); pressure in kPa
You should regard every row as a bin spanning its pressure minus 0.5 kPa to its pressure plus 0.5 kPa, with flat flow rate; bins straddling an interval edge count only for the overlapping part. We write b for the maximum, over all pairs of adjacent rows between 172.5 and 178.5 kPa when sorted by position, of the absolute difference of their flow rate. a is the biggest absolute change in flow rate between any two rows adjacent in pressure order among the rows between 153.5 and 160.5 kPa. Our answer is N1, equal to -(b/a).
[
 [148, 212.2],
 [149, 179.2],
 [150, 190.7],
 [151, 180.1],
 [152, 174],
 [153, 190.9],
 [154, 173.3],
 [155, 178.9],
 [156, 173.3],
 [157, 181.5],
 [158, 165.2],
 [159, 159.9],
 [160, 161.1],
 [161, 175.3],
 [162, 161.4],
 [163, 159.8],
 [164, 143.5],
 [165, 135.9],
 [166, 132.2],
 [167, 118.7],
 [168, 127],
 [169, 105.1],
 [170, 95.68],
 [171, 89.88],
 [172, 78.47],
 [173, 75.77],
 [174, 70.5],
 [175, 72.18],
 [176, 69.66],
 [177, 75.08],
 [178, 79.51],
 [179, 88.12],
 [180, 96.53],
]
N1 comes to -0.3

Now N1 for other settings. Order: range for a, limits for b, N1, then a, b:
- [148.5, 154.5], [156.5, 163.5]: -0.9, 18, 16.3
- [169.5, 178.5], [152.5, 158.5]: -1.5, 11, 17.6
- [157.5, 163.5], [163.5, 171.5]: -1.5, 14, 21.9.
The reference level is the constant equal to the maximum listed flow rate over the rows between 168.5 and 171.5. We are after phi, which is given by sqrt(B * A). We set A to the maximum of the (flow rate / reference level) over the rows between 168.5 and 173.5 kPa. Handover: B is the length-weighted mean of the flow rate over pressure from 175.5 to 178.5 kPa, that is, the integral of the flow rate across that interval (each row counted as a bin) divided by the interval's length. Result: 8.6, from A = 1.0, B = 75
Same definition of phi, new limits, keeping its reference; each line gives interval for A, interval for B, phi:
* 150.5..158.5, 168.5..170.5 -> 13.5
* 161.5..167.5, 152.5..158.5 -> 16.5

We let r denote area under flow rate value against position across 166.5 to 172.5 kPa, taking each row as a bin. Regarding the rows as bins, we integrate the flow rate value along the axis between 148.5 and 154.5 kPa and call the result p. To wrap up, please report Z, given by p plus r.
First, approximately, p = 1088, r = 615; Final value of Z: 1703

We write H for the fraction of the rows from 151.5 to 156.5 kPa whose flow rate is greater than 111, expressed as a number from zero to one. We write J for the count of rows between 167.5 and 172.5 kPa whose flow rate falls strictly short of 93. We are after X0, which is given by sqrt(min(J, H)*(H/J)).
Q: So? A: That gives 0.71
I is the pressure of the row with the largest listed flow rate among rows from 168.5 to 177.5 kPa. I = 169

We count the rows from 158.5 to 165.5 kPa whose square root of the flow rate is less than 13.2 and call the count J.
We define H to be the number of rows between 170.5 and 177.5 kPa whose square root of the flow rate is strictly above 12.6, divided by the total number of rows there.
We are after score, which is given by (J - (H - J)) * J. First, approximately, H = 0.0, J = 6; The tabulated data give 72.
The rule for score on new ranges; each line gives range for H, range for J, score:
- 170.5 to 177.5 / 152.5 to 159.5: 32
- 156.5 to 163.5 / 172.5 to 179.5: 91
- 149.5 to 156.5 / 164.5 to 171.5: 91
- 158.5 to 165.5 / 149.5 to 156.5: 16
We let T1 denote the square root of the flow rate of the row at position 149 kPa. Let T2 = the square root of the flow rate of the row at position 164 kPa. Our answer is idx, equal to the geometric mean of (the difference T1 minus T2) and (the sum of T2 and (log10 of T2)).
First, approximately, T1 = 13.4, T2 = 12.0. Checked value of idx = 4.3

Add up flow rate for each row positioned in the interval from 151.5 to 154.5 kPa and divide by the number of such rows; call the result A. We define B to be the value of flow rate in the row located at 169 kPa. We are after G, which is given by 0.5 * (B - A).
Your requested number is -37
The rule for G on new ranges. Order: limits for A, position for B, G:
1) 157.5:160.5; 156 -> 6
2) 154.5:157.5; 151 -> 1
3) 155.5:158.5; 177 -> -49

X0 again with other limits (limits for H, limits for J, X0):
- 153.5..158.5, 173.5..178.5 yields 0.45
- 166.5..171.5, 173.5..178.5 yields 0.18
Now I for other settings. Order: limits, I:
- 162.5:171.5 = 163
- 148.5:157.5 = 153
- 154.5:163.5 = 157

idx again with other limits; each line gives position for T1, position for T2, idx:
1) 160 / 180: 5.6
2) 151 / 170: 6.3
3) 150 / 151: 2.4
